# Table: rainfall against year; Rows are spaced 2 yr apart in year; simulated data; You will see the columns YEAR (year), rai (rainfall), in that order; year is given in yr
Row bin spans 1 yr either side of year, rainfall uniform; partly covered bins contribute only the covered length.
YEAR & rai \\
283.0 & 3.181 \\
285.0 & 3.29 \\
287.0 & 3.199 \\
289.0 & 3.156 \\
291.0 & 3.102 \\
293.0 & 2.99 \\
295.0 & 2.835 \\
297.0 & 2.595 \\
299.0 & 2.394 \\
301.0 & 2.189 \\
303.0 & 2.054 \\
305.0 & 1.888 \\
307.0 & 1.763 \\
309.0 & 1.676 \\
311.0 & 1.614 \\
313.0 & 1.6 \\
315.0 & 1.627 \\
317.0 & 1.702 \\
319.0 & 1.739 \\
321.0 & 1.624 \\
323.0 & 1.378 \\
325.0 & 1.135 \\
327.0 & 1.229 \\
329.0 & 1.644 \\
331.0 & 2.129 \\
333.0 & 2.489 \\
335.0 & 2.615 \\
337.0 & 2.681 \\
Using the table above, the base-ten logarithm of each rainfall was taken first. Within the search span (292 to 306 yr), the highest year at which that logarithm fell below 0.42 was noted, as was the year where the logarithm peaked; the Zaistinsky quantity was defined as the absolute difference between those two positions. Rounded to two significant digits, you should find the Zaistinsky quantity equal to 12 yr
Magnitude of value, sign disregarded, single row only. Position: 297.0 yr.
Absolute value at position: 2.6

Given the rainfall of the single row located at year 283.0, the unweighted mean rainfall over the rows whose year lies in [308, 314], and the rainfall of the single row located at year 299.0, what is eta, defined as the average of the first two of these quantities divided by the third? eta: 1.00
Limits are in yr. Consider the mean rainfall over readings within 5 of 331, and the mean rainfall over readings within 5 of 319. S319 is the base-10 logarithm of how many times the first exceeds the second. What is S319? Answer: 0.10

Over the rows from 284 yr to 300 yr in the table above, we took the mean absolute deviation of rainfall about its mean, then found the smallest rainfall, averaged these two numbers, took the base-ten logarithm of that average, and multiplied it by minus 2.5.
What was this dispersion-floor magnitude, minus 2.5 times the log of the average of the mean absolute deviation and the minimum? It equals -0.30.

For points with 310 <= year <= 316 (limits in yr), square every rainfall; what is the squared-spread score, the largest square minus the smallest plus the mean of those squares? 2.7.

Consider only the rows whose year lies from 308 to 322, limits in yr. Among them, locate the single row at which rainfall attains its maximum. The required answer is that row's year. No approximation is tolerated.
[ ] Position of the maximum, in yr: 319.0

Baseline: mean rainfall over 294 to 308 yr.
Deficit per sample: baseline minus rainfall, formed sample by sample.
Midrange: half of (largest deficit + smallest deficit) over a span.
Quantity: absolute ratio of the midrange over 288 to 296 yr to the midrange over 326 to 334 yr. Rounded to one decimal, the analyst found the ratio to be 1.9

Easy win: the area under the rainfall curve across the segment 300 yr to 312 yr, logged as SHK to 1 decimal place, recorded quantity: 22.4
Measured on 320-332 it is 18.3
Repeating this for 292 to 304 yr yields 30.1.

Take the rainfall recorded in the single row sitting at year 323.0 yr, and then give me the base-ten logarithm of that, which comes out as 0.14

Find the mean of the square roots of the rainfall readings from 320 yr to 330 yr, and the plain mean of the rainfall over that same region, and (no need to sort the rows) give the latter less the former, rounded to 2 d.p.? 0.22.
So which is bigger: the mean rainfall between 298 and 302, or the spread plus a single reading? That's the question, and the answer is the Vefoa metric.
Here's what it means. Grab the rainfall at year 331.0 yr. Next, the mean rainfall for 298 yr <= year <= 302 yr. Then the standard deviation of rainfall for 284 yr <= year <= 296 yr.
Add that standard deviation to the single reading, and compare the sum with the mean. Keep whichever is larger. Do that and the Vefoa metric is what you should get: 2.3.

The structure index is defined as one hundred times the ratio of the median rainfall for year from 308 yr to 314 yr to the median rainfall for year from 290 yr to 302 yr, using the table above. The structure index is 59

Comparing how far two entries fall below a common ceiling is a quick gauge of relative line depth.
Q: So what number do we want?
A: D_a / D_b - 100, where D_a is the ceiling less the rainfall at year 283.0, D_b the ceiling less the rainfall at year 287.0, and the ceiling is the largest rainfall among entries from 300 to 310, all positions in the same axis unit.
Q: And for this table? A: -99.0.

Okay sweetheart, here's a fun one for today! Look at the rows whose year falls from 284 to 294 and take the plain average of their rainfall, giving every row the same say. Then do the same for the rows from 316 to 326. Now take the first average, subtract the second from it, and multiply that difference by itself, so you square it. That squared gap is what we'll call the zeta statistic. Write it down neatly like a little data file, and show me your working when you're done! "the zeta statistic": 2.7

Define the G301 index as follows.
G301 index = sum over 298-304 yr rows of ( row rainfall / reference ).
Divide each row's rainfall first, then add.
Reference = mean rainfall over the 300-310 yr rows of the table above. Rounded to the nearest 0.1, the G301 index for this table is 3.5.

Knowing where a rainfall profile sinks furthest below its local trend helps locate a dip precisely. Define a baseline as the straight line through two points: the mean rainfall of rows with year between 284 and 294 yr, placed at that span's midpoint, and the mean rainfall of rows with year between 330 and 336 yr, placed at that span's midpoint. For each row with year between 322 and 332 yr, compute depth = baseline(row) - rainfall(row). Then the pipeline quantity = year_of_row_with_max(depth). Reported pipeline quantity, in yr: 325.0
